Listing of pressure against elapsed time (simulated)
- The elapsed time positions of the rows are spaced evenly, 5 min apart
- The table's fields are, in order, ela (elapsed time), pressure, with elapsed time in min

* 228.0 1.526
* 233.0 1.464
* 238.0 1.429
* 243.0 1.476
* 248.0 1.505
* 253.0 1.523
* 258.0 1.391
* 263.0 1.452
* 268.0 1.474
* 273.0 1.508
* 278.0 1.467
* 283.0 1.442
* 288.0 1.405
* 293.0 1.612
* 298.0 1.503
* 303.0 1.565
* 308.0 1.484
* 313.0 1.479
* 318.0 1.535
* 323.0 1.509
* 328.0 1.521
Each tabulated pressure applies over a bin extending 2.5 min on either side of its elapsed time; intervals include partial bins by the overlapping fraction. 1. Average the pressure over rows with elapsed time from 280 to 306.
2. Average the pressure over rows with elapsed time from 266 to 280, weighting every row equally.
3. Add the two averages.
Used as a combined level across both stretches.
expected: 2.99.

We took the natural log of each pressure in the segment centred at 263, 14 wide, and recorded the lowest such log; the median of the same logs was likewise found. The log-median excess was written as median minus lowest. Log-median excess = 0.043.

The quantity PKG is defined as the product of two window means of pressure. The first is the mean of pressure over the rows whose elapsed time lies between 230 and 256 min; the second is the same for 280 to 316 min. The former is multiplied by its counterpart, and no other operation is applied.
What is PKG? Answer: 2.22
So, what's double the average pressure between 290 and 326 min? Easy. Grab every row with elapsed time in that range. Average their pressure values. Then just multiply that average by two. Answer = 3.05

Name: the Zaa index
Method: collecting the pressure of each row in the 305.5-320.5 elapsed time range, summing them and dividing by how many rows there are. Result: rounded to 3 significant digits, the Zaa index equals 1.50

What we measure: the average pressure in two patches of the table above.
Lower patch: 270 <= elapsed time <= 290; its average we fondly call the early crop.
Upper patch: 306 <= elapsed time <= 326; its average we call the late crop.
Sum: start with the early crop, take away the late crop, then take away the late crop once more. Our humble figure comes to -1.548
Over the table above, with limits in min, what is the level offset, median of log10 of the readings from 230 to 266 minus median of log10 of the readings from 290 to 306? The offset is -0.029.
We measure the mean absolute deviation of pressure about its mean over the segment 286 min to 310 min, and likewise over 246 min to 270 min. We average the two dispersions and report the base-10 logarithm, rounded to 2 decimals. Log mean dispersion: -1.31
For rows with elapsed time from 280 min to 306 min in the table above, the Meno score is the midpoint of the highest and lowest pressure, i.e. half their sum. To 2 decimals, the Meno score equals 1.51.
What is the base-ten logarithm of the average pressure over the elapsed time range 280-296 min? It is 0.172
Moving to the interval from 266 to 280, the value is 0.171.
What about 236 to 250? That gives 0.167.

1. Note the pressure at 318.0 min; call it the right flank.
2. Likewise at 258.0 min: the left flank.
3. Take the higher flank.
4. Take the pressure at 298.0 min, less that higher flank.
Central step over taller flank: -0.03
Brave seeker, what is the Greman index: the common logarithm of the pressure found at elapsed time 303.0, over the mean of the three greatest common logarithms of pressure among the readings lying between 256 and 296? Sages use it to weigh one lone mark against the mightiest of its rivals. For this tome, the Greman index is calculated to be 1.05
